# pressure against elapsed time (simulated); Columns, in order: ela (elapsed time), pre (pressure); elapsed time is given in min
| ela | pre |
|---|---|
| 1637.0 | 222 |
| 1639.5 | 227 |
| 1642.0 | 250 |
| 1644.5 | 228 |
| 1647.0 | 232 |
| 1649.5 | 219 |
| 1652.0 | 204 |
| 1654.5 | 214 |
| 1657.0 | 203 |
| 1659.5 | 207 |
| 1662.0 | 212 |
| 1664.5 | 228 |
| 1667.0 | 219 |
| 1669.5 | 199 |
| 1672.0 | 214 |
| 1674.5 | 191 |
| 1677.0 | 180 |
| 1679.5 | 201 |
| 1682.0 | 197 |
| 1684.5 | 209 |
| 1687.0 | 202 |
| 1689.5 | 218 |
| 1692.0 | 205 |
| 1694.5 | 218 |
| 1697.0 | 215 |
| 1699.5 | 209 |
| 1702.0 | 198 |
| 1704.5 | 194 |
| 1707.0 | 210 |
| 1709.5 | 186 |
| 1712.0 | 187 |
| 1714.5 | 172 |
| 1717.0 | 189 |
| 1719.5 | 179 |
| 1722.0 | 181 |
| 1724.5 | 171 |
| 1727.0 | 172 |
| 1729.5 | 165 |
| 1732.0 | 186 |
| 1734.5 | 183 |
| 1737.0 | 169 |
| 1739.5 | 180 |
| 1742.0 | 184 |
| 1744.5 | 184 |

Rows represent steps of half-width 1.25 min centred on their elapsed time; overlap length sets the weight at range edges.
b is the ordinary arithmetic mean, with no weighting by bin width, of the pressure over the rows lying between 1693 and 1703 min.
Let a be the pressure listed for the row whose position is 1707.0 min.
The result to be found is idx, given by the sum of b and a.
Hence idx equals 420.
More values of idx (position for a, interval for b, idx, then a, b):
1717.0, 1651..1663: 397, 189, 208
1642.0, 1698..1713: 447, 250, 197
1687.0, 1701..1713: 397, 202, 195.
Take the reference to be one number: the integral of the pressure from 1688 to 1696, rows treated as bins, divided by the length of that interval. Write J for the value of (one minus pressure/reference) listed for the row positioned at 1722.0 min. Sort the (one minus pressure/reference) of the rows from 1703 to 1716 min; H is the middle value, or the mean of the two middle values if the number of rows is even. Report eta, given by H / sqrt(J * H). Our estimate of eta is 0.90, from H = 0.12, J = 0.15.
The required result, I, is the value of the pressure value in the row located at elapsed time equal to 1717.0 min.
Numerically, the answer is 189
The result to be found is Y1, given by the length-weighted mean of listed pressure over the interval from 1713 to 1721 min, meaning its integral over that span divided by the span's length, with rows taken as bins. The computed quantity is 180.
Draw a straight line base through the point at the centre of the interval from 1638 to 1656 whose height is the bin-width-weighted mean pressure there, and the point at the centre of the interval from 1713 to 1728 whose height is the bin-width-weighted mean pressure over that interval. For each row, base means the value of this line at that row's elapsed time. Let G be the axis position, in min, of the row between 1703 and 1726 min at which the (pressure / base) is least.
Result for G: 1714.5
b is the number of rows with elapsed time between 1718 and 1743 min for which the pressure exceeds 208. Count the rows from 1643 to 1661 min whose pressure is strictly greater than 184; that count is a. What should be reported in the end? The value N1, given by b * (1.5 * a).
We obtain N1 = 0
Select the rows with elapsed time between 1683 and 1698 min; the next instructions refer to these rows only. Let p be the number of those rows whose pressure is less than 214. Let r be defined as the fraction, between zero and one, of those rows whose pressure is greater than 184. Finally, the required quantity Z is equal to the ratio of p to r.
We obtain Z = 3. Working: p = 3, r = 1.0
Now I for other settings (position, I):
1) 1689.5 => 218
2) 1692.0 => 205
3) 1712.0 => 187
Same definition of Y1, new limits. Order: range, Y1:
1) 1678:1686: 202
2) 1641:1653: 227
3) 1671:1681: 196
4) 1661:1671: 215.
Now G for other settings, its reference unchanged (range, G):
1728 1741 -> 1729.5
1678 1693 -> 1682.0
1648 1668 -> 1652.0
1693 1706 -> 1704.5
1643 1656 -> 1652.0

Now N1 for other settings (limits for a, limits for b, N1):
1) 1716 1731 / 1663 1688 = 6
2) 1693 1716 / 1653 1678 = 60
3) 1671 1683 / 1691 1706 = 18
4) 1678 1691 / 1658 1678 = 30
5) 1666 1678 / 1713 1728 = 0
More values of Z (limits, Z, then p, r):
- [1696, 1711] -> 5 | 5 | 1.0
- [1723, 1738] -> 36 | 6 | 0.2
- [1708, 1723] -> 12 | 6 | 0.5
